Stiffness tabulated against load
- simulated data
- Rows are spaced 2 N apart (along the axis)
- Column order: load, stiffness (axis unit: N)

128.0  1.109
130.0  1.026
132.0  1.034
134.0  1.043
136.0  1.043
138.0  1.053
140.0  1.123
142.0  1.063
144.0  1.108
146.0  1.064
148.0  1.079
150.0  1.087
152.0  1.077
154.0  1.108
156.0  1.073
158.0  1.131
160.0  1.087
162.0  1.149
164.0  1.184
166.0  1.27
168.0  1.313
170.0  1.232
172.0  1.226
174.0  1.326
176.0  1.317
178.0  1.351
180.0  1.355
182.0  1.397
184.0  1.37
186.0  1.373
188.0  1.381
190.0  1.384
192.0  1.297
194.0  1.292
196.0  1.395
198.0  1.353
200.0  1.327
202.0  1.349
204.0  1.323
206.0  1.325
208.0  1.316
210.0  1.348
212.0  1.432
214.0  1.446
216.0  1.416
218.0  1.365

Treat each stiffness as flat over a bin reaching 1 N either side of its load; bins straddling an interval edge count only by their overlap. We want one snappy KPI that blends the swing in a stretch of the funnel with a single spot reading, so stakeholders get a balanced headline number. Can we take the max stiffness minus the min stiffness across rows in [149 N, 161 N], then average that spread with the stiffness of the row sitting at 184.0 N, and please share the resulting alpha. 0.71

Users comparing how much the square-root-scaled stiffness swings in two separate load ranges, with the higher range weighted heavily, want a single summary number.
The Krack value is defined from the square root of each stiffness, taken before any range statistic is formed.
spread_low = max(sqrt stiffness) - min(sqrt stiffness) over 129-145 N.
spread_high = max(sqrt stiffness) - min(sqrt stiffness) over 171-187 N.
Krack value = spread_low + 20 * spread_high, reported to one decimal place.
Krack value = 1.5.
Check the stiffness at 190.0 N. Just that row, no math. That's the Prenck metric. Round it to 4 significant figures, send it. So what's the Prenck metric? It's 1.384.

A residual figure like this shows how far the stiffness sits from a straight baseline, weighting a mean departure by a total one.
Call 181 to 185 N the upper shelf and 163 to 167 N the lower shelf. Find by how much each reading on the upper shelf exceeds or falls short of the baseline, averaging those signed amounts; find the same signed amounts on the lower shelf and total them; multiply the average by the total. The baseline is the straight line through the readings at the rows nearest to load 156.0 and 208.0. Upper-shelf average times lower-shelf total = 0.041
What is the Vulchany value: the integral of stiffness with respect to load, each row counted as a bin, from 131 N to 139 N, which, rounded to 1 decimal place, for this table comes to 8.3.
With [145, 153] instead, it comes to 8.6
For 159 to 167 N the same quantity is 9.4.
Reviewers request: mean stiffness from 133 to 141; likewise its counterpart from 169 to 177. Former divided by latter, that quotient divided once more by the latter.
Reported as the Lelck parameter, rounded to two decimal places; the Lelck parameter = 0.66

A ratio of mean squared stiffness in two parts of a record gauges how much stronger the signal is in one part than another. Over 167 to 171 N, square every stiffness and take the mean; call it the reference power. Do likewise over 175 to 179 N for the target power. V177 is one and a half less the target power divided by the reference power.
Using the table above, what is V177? 0.40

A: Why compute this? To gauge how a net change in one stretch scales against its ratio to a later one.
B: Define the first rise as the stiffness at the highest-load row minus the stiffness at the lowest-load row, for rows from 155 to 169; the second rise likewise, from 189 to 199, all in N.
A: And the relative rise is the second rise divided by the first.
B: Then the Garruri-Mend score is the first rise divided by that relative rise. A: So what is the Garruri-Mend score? -1.86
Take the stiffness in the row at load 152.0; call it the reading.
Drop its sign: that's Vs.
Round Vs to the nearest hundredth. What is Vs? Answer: 1.08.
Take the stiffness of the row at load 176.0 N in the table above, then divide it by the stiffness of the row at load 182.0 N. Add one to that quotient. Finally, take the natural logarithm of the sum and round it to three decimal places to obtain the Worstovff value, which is 0.664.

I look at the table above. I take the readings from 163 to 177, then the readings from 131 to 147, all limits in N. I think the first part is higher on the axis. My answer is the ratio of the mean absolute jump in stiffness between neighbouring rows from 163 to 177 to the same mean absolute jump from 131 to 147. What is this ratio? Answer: 1.59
